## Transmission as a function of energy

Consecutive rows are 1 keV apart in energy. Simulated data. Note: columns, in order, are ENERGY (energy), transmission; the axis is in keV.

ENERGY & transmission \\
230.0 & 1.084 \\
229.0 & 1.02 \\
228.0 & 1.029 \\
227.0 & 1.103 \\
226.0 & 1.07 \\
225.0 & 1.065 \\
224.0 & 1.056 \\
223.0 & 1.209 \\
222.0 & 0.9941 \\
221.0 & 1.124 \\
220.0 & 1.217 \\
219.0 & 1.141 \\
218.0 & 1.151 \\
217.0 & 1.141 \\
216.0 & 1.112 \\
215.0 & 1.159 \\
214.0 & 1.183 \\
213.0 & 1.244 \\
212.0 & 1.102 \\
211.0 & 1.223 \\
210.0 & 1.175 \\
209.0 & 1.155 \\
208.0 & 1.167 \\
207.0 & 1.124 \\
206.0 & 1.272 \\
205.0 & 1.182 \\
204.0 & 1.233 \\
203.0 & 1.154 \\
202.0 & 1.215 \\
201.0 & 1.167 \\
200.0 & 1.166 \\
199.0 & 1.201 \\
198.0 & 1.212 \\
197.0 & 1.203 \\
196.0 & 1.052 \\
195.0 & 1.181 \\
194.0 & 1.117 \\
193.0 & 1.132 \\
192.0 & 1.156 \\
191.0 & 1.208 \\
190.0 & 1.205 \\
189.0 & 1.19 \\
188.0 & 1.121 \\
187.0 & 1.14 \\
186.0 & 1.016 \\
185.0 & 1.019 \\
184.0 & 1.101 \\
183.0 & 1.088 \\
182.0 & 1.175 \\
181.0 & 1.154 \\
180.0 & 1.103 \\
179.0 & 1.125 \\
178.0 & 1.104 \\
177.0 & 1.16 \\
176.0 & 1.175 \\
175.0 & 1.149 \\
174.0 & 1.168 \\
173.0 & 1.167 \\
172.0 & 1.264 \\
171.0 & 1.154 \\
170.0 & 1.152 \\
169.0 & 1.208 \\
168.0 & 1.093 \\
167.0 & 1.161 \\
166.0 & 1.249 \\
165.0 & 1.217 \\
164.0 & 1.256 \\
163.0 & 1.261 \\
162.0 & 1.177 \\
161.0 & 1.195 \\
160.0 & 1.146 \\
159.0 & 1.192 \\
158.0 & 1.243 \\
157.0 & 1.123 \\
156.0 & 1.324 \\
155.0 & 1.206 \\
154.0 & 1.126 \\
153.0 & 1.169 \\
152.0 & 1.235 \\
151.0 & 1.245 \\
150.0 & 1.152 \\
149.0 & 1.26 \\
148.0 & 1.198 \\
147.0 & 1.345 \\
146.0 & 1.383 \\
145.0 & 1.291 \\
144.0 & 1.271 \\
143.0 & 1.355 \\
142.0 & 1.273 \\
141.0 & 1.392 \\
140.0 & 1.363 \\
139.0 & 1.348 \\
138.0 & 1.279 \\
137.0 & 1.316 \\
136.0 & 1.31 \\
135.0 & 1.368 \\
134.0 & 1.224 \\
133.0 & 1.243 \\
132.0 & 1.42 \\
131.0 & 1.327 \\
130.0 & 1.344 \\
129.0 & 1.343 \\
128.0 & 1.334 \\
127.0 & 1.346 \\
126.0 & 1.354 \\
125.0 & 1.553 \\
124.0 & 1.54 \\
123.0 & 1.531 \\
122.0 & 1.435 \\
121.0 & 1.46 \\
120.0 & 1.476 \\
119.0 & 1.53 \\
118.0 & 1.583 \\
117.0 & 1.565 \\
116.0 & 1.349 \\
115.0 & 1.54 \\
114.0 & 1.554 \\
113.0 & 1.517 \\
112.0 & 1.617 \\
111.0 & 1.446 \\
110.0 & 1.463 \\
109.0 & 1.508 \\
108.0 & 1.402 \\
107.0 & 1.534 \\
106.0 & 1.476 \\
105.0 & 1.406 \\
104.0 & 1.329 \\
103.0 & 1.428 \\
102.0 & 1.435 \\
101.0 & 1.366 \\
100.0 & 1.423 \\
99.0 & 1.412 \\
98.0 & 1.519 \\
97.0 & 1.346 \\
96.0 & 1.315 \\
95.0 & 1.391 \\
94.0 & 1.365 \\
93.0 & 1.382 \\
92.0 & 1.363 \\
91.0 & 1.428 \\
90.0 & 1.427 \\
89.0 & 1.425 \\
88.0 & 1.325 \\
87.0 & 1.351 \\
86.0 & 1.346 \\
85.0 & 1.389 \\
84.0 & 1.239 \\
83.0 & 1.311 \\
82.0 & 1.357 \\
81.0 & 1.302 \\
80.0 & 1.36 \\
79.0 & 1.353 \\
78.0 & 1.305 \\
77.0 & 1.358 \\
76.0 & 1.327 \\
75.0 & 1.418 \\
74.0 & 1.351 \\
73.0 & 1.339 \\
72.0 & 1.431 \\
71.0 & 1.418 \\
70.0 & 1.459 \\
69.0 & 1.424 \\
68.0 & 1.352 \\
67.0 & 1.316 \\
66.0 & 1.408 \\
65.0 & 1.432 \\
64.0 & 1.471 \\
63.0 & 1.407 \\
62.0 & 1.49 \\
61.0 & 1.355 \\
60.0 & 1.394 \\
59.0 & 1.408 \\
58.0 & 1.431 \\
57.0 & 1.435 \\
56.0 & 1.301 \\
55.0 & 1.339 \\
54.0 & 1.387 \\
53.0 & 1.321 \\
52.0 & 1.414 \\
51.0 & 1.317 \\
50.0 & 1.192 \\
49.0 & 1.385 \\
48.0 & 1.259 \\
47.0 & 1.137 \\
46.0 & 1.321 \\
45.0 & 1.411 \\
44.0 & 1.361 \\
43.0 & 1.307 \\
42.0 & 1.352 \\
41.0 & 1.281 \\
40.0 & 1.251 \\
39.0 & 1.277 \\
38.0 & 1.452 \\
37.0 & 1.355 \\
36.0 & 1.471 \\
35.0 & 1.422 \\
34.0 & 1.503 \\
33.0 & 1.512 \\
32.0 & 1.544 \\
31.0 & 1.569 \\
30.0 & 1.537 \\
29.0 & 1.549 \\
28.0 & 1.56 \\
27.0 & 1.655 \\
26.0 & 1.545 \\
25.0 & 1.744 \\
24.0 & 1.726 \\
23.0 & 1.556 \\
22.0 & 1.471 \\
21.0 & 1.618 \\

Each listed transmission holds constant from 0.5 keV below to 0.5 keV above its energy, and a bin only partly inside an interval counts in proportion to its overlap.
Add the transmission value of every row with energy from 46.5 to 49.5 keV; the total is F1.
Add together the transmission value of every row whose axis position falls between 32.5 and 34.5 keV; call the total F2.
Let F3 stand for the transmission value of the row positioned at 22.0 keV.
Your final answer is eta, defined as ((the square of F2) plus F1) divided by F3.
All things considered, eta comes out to 9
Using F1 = 3.8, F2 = 3.0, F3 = 1.471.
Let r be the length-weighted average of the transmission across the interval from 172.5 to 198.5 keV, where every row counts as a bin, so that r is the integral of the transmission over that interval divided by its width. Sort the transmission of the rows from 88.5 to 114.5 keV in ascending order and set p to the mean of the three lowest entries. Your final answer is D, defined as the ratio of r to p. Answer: 0.86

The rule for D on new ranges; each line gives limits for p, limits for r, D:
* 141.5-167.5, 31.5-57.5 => 1.20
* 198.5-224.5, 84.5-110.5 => 1.34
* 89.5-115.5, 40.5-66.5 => 1.02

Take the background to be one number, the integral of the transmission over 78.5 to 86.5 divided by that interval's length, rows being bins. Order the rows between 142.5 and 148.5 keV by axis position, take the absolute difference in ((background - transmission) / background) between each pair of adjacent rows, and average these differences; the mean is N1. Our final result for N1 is 0.057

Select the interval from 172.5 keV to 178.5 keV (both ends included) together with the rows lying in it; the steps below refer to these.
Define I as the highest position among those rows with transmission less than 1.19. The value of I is 178.0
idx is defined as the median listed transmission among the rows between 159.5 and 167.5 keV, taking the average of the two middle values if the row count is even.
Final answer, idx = 1.21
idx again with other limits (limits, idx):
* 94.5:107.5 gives 1.41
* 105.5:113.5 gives 1.49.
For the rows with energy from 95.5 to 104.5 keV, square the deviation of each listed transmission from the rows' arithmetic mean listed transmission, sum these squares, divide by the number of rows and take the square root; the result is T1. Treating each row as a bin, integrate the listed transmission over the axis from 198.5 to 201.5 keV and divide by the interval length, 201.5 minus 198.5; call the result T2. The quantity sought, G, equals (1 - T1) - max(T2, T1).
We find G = -0.24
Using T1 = 0.061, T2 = 1.18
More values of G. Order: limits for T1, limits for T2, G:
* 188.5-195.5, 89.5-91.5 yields -0.46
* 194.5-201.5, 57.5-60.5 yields -0.46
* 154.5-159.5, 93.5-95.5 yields -0.44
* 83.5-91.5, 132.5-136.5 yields -0.35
